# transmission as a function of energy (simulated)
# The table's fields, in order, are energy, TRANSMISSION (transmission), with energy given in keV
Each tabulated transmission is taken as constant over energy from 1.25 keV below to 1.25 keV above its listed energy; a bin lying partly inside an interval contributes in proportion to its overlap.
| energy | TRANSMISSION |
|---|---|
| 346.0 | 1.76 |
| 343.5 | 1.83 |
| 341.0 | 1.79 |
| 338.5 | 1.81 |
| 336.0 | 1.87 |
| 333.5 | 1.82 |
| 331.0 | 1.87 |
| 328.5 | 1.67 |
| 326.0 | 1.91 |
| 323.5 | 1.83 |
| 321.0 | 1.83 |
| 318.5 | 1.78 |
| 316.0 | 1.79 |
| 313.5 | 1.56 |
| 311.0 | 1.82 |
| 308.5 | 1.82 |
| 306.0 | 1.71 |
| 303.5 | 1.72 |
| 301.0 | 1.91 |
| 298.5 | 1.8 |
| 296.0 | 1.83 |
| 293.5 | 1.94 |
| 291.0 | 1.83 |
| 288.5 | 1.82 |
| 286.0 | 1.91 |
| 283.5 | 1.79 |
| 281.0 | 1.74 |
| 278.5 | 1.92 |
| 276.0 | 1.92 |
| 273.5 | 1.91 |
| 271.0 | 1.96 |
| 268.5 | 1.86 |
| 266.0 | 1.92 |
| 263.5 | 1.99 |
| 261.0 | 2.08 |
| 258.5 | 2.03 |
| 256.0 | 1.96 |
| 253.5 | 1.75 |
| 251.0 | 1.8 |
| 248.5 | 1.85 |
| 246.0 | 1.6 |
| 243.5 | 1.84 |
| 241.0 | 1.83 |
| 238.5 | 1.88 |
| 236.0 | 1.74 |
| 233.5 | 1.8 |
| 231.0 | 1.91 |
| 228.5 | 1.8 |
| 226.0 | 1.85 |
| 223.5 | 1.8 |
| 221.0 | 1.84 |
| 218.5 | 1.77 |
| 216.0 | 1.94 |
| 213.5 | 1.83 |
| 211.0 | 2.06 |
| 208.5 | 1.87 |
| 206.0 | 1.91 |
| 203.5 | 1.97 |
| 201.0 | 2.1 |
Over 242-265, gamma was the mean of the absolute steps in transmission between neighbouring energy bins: 0.126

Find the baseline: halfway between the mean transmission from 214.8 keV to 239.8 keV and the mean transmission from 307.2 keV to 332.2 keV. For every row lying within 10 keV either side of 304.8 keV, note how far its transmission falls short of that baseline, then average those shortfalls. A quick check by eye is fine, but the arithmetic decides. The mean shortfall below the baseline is 0.04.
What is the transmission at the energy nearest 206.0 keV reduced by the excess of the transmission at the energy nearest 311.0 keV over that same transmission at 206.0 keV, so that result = 2.00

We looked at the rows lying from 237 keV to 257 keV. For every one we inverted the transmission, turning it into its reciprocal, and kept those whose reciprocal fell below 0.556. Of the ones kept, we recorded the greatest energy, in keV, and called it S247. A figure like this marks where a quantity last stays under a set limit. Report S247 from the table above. 256.0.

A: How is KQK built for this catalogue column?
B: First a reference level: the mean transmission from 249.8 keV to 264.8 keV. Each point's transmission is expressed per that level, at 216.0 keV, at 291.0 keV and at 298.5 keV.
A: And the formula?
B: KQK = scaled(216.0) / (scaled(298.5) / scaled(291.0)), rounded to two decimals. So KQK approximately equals 1.02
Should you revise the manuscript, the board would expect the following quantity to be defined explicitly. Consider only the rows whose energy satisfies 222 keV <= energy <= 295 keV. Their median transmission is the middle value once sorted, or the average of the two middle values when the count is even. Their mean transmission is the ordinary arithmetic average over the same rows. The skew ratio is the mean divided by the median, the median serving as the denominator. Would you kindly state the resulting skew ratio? 1.01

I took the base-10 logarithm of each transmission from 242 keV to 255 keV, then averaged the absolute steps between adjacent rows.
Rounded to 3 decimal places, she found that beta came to 0.037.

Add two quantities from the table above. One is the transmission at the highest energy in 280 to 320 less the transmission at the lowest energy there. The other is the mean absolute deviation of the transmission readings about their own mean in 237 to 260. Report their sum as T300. 0.12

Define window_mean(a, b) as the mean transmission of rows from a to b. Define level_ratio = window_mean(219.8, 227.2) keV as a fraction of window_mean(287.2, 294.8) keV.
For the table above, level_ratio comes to 0.98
